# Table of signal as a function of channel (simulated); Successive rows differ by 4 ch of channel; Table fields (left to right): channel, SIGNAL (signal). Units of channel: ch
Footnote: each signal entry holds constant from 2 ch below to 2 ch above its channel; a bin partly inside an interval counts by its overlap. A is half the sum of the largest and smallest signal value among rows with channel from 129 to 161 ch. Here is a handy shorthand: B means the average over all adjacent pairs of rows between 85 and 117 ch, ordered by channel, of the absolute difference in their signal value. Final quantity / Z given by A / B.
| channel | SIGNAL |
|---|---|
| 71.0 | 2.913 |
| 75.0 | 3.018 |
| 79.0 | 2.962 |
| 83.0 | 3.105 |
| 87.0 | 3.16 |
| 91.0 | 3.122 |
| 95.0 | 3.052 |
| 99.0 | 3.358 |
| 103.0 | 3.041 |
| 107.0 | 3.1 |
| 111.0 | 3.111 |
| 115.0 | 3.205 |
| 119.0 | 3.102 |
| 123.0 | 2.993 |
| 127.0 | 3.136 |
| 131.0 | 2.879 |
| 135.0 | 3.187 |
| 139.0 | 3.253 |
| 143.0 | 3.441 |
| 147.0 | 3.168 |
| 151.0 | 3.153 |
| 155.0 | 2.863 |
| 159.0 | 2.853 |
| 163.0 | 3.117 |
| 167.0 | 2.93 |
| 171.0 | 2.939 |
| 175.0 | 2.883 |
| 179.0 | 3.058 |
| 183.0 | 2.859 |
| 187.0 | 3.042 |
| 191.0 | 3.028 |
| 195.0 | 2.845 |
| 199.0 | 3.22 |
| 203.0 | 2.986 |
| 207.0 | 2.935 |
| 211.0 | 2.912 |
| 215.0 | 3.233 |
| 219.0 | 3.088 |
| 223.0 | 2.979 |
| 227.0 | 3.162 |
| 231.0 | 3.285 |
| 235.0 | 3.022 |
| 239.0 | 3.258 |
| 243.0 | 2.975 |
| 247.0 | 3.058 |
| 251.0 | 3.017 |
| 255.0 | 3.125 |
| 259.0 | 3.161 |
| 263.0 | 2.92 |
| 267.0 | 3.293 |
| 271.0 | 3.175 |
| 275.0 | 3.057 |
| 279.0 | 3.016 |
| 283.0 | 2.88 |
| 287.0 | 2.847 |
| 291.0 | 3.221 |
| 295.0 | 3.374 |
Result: 25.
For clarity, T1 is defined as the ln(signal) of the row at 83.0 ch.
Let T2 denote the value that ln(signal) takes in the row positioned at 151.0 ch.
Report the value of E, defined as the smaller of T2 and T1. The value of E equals 1.13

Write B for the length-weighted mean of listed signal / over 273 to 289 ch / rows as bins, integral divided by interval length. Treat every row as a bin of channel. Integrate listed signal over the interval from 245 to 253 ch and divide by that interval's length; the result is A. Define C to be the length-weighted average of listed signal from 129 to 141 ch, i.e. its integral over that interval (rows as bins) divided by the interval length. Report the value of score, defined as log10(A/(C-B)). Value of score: 1.3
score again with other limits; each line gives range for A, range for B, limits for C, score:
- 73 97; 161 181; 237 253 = 1.5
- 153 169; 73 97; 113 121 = 1.5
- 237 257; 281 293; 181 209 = 2.8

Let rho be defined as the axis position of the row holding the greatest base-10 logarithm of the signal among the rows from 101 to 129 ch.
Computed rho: 115.0 ch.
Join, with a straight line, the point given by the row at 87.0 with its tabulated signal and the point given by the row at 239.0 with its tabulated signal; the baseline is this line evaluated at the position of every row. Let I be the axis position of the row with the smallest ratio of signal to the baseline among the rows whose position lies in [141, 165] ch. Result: 159.0 ch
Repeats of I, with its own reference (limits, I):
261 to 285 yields 283.0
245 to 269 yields 263.0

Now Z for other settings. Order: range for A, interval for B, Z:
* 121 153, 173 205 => 16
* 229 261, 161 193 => 27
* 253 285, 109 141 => 20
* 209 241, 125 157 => 16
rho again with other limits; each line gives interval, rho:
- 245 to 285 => 267.0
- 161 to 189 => 163.0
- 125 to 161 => 143.0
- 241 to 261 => 259.0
